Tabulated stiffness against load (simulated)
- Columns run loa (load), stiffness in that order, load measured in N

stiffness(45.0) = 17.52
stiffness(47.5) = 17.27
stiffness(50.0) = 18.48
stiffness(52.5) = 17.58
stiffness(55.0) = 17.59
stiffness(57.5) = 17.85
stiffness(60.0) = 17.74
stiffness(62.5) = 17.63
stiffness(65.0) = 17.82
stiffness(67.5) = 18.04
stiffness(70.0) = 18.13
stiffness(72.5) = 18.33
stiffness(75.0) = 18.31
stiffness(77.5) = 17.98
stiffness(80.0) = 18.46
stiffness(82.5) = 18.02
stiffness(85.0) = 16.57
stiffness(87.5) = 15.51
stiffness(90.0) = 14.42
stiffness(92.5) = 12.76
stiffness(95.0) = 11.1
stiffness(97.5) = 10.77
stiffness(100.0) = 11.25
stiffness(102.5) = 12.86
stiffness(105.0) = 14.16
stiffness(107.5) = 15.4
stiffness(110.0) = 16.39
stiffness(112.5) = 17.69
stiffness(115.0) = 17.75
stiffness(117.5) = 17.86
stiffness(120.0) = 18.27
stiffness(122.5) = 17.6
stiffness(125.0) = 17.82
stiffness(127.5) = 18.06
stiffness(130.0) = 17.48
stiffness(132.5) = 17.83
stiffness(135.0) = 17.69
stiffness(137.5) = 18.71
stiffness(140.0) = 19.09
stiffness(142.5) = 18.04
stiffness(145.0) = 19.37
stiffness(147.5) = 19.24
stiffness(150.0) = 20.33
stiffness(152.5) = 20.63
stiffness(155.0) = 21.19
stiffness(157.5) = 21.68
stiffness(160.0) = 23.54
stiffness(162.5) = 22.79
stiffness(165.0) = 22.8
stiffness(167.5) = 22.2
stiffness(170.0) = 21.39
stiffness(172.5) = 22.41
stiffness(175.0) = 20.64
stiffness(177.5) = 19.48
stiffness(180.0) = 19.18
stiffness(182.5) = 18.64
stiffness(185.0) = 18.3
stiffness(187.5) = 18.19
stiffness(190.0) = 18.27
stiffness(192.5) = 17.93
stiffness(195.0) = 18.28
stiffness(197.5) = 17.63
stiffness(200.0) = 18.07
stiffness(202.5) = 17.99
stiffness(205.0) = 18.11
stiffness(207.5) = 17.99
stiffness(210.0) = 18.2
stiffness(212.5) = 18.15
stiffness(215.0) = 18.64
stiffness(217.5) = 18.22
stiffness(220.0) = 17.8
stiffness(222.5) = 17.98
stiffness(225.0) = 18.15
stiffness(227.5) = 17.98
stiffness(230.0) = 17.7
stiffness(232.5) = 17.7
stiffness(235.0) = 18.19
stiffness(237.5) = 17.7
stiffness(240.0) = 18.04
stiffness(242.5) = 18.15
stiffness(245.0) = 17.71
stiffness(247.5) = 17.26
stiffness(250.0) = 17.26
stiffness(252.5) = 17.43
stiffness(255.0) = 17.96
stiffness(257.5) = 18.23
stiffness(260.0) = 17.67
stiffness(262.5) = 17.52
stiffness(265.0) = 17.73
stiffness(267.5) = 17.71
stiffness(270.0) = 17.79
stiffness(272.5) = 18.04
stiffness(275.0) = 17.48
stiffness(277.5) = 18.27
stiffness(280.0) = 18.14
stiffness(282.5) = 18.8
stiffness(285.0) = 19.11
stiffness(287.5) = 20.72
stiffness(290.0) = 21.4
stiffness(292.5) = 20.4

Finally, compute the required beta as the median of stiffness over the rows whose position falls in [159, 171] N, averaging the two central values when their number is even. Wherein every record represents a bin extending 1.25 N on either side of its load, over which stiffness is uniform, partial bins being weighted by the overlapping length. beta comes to 22.8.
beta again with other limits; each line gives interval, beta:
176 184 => 19.2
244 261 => 17.7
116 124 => 17.9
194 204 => 18.0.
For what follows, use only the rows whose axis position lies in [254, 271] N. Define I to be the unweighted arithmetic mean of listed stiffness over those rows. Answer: 17.8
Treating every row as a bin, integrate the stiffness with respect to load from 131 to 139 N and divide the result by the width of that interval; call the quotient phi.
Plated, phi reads 18.1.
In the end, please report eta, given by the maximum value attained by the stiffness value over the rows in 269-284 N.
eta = 18.8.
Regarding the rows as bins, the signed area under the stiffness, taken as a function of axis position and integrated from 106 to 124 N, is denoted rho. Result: 310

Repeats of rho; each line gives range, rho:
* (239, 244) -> 90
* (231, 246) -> 269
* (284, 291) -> 143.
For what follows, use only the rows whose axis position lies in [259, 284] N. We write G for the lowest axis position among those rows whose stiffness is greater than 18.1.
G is 277.5 N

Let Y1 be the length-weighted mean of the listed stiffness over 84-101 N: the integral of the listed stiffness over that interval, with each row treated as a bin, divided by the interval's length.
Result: 13.2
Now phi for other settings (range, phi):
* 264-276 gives 17.8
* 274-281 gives 18.0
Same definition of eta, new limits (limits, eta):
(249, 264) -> 18.23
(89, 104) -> 14.42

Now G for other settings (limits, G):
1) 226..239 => 235.0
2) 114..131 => 120.0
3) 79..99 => 80.0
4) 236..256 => 242.5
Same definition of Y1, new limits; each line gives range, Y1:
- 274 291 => 19.1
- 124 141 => 18.1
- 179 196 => 18.4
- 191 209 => 18.0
